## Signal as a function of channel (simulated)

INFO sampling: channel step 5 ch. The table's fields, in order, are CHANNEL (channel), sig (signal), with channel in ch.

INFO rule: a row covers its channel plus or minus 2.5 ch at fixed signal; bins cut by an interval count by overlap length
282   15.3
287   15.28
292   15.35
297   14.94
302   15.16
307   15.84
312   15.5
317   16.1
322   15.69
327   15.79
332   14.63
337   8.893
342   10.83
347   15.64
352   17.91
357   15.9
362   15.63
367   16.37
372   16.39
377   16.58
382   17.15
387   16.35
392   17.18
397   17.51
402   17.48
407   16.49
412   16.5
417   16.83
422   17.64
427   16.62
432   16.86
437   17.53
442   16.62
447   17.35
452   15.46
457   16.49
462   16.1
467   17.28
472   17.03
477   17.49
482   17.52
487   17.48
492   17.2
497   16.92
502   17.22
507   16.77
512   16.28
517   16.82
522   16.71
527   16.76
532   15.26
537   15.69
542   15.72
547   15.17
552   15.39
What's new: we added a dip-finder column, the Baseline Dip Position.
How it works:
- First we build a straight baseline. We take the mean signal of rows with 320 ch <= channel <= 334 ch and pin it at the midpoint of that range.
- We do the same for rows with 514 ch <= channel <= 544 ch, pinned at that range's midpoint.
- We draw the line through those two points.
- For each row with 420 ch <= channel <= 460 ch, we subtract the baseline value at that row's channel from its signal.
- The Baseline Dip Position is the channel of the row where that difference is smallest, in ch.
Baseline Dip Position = 452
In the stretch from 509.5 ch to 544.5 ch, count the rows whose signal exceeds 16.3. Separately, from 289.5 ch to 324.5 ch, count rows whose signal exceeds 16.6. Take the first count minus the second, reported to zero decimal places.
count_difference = 3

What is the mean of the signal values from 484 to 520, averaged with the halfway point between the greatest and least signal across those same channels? 16.9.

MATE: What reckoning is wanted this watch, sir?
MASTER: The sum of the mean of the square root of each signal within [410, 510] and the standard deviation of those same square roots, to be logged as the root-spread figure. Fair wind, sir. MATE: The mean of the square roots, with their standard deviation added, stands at 4.18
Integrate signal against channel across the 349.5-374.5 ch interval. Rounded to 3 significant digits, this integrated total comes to 411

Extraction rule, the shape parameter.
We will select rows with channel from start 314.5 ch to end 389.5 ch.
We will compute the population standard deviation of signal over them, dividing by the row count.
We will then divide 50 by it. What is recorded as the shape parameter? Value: 22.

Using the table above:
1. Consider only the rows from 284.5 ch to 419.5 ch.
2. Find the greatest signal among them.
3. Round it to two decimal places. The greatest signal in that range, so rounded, 17.91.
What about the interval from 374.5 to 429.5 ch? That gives 17.64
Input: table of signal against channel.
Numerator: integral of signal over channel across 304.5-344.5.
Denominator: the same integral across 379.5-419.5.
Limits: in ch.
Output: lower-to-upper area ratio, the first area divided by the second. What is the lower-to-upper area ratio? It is 0.84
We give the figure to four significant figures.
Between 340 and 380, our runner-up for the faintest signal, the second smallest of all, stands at 15.63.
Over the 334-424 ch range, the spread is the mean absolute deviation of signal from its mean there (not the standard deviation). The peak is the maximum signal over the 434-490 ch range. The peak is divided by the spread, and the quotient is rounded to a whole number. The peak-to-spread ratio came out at 12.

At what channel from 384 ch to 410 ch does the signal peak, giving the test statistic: 397 ch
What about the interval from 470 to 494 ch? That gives 482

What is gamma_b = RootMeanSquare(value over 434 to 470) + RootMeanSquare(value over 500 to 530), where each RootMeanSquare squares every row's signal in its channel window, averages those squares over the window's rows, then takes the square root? 33.5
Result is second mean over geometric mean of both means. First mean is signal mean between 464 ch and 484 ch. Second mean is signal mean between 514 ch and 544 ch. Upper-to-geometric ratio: 0.97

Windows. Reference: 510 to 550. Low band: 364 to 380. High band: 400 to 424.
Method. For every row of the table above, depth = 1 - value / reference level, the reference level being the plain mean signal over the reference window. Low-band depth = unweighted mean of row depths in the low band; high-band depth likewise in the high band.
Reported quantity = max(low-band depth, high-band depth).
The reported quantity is -0.025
